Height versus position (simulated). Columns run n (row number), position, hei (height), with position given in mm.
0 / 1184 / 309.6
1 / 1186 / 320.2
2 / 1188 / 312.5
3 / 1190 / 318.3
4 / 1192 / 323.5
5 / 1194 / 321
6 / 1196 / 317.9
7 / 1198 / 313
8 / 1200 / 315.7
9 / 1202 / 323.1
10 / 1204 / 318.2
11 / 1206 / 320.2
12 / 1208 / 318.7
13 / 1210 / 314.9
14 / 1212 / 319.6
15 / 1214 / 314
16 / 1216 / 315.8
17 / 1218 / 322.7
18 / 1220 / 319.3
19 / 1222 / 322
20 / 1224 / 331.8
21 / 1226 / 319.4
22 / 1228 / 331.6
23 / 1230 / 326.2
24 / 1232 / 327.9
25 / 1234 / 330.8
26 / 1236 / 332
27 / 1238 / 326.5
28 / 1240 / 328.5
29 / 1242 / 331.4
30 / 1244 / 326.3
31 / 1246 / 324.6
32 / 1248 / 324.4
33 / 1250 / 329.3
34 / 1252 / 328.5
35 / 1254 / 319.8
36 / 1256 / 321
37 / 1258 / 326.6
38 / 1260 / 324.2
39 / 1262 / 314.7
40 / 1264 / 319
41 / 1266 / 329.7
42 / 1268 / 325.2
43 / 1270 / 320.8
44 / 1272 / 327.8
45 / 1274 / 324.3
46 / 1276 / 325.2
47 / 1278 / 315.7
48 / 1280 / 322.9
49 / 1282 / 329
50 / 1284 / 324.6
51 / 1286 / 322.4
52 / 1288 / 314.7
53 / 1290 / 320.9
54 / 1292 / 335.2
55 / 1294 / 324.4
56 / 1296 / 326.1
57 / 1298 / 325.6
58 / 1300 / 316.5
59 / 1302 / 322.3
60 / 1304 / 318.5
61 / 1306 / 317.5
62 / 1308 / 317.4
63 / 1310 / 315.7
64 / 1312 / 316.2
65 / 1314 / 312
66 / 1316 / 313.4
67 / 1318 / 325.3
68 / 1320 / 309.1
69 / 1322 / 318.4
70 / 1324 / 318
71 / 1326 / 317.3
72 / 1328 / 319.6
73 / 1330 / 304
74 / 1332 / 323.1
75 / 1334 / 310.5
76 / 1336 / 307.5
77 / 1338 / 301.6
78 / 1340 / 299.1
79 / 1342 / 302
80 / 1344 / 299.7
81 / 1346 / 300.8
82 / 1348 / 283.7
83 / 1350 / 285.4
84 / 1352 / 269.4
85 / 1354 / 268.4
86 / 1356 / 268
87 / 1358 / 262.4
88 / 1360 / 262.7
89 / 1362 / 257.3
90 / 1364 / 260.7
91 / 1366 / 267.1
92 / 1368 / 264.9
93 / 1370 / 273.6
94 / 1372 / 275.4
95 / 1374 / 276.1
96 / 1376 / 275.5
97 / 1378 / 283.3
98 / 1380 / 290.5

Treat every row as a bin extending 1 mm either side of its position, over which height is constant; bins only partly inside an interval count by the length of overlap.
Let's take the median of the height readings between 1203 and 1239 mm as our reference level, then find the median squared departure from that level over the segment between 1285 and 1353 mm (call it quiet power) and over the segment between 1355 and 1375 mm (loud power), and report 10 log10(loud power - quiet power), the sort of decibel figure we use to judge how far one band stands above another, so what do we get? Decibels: 35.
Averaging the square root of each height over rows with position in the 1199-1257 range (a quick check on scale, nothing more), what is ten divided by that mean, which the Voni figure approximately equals 0.556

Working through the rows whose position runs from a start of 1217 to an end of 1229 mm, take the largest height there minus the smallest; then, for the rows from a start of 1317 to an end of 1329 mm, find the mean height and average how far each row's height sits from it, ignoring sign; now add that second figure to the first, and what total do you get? 15.7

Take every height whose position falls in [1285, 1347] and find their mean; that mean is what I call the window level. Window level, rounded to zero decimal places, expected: 315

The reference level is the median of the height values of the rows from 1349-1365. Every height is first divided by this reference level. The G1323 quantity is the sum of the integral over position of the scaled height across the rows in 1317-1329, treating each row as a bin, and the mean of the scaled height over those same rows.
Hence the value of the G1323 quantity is 15.6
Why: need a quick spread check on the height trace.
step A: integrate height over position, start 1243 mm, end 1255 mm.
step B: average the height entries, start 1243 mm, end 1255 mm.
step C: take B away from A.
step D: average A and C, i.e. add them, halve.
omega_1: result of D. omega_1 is 3743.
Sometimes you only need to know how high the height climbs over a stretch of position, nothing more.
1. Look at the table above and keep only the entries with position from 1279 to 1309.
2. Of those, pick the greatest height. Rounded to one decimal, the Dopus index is 335.2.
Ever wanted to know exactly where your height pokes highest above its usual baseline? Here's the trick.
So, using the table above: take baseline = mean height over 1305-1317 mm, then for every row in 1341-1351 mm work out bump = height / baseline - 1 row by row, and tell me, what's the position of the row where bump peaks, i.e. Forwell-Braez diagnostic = 1342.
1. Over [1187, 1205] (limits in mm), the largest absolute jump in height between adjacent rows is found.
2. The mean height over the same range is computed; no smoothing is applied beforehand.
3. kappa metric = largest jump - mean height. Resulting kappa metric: -311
